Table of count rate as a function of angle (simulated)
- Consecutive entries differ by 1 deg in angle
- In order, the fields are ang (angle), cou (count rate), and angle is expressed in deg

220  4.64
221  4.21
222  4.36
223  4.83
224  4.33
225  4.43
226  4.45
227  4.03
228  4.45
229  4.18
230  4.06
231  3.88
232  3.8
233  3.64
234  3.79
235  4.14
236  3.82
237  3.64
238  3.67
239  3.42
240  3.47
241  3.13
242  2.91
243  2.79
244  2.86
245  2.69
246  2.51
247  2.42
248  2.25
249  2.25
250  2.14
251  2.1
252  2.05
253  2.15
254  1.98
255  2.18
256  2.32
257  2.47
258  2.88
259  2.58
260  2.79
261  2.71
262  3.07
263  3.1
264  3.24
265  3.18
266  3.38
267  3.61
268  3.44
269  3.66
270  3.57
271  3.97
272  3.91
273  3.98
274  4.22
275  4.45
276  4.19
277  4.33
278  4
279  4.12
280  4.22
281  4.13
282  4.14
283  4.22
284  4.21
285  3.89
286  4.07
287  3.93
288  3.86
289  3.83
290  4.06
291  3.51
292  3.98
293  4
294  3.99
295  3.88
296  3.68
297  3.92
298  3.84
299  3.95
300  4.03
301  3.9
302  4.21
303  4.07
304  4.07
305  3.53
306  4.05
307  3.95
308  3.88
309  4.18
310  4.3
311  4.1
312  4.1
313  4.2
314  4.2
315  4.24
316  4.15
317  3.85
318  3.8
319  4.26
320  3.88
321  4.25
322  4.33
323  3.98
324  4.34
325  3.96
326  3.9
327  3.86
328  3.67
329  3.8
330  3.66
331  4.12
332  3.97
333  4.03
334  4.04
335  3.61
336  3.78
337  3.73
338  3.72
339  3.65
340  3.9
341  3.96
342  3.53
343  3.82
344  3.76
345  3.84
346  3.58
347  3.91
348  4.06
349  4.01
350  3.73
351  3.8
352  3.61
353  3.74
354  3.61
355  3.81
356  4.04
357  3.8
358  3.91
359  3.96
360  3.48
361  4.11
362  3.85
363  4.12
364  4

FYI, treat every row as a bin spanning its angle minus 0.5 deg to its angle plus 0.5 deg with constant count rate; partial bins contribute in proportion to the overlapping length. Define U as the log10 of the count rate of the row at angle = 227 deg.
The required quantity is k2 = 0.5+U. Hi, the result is 1.11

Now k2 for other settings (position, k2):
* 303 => 1.11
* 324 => 1.14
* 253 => 0.83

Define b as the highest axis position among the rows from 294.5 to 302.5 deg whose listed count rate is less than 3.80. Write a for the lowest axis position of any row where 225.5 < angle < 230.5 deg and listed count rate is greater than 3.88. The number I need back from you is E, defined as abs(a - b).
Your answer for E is 70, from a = 226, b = 296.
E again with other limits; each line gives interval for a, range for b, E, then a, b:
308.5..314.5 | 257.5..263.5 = 46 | 309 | 263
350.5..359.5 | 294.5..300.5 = 60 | 356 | 296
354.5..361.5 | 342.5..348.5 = 10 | 356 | 346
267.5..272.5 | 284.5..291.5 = 20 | 271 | 291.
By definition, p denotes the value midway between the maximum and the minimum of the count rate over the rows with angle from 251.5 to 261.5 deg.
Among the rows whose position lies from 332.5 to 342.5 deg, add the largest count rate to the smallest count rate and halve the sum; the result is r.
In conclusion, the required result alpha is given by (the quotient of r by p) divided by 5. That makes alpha 0.31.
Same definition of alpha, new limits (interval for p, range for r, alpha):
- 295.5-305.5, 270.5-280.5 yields 0.22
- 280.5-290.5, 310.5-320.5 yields 0.20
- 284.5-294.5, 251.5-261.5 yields 0.13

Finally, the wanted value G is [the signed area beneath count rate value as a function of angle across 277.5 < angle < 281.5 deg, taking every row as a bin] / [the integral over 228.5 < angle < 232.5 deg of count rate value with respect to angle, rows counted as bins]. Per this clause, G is 1.03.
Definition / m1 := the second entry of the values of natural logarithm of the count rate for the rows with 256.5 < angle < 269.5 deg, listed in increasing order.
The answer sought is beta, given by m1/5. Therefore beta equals 0.19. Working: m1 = 0.95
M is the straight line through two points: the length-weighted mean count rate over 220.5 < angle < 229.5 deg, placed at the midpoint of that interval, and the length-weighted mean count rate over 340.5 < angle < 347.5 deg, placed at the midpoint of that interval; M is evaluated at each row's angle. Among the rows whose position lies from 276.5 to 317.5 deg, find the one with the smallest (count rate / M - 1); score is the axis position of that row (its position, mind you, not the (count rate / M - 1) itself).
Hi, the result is 291 deg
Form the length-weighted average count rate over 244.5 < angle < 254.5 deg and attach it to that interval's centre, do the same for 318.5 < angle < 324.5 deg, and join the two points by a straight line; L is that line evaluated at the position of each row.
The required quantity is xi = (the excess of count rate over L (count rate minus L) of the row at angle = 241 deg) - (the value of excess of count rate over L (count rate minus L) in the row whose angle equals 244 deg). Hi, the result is 0.3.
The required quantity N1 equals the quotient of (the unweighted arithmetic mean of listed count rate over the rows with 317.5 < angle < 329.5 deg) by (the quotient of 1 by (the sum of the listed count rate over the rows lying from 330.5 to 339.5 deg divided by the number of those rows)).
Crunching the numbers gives 15.4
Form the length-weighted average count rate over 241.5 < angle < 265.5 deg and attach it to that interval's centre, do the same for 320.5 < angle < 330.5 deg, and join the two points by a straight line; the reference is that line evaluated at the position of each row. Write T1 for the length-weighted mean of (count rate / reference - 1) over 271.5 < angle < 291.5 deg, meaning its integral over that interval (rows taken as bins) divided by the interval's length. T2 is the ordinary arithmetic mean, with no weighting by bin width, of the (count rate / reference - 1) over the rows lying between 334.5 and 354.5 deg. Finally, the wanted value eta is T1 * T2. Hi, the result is -0.041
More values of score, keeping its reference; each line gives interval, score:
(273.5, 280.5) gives 278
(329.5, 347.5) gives 342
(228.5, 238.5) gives 233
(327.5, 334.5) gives 330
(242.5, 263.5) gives 254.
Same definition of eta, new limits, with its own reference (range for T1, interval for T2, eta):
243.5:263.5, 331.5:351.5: 0.004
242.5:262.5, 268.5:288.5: -0.011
